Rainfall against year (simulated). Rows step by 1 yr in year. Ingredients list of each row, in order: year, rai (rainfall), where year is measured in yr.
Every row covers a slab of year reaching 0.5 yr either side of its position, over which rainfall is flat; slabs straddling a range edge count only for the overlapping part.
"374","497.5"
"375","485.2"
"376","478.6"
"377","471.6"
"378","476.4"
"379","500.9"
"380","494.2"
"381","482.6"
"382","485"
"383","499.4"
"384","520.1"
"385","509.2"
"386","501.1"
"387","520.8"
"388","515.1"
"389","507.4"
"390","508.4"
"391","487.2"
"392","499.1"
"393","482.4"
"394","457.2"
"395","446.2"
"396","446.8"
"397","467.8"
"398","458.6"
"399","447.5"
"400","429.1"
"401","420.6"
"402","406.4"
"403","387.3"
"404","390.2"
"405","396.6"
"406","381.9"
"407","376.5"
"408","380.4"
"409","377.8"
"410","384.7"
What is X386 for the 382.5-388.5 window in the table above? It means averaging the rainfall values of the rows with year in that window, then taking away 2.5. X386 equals 508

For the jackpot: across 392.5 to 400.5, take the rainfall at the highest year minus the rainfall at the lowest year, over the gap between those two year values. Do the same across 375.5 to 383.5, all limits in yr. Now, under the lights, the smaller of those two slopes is -7.6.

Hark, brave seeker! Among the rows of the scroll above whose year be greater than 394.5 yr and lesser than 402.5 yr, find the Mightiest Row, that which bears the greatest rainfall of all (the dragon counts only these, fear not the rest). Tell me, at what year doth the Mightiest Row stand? 397 yr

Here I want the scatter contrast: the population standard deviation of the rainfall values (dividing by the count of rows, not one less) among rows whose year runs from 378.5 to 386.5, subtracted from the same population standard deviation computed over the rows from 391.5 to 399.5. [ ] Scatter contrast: 6.4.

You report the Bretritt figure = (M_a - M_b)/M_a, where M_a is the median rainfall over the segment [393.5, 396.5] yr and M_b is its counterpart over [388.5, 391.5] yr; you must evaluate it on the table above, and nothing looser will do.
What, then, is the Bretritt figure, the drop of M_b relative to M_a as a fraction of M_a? -0.14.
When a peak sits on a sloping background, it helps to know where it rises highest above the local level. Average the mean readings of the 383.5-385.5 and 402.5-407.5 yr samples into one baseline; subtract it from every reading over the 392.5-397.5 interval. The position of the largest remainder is 393 yr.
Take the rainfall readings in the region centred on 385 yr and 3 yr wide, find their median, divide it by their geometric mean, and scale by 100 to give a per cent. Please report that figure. 100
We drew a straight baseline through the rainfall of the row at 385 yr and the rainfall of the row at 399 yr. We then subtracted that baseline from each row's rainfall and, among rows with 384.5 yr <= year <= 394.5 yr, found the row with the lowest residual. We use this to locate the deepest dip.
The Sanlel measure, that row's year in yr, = 394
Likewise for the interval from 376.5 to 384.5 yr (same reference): 377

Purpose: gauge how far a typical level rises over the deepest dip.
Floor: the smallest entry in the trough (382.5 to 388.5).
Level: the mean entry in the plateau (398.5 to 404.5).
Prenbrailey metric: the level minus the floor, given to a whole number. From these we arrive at -86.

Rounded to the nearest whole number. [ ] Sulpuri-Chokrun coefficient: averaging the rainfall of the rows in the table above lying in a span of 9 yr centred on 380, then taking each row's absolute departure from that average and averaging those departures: 12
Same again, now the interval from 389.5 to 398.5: 19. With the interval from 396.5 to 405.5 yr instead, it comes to 25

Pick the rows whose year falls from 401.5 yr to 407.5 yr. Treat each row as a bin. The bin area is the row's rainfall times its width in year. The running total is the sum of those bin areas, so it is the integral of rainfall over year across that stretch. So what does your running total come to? 2339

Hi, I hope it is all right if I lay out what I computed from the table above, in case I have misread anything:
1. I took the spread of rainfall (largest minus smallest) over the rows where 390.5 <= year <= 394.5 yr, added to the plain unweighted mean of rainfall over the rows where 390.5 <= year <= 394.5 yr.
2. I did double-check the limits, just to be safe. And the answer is 523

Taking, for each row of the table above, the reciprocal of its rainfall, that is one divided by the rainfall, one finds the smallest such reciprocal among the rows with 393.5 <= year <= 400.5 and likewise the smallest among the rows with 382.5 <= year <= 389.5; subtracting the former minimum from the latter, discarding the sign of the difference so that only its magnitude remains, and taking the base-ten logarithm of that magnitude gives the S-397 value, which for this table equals -3.66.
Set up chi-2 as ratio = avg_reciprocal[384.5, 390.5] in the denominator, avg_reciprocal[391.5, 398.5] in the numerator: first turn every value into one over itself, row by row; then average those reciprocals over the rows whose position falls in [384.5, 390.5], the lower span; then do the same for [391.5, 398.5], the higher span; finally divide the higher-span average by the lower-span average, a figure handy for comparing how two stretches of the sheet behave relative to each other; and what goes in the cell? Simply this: 1.10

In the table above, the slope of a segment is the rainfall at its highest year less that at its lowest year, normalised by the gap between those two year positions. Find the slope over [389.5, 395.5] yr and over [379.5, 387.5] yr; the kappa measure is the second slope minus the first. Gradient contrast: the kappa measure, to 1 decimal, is 16.2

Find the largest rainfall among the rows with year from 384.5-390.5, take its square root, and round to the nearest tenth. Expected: 22.8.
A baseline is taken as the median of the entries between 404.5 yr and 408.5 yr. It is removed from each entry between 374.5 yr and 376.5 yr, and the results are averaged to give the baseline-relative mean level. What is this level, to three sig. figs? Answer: 101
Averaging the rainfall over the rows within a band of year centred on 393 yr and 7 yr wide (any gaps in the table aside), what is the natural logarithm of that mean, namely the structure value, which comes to 6.16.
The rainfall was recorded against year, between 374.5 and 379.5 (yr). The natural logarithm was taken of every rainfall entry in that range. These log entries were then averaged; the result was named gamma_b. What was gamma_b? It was 6.18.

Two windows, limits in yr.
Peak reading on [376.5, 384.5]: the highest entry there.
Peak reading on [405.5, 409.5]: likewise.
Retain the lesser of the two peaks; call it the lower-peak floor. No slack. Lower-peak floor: 382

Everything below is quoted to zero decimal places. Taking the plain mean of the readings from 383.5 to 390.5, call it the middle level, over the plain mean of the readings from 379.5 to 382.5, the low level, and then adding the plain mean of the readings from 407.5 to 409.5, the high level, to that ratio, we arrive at 380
